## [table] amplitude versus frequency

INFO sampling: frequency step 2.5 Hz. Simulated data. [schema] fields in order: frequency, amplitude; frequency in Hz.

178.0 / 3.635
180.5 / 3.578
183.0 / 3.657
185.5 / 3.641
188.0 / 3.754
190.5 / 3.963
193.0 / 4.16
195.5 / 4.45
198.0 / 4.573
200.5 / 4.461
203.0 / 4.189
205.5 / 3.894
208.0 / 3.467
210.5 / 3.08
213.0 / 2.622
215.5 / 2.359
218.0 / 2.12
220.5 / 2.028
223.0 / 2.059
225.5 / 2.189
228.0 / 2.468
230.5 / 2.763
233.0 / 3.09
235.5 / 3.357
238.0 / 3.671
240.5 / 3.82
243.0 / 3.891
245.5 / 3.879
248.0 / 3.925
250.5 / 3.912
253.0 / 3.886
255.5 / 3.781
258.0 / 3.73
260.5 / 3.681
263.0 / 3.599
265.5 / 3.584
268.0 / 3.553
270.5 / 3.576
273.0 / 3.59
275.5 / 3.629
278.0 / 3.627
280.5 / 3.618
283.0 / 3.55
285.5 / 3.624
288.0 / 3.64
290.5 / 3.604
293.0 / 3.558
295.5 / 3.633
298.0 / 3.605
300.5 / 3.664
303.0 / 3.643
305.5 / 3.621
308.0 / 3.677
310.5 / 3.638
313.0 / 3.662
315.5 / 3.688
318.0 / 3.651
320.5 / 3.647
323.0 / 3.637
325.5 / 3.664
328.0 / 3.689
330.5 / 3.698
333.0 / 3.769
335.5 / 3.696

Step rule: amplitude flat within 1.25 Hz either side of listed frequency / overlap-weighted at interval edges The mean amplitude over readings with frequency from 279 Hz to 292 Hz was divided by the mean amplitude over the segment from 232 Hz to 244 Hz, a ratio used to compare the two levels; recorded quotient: 1.01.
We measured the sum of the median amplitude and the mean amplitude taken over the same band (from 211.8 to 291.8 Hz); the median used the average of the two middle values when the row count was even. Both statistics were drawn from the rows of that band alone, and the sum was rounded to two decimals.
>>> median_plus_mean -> 6.93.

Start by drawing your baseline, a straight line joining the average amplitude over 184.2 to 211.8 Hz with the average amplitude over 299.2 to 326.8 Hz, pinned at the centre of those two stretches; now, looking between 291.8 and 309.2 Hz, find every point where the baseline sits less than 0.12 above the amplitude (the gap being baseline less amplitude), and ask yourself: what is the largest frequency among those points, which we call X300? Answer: 308.0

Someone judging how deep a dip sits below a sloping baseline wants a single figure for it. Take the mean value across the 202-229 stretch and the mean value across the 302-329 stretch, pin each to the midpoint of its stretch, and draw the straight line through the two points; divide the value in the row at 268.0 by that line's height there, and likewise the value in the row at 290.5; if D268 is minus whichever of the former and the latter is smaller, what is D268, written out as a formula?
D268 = -1.05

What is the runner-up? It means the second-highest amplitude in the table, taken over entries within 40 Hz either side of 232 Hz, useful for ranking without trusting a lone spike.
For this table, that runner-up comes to 4.461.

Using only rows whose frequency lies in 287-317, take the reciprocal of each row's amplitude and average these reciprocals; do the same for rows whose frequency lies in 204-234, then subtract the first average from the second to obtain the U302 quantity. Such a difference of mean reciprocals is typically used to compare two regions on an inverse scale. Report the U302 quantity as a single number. 0.11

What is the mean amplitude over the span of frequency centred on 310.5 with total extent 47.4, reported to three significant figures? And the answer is 3.65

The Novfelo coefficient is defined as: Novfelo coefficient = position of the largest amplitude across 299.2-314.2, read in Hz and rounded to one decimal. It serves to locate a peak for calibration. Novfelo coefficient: 308.0 Hz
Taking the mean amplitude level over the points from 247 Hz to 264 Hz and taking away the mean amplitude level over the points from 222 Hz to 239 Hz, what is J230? 0.99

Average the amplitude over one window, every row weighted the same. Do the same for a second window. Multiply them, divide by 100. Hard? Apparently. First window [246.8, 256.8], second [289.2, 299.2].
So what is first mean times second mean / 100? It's 0.140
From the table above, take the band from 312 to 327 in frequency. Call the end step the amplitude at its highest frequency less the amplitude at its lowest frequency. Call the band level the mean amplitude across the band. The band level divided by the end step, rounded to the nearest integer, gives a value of 1829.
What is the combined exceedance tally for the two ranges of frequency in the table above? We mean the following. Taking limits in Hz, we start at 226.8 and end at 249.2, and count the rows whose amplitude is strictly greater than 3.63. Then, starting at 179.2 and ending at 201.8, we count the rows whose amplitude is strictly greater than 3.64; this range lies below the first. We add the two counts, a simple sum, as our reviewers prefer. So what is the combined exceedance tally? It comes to 13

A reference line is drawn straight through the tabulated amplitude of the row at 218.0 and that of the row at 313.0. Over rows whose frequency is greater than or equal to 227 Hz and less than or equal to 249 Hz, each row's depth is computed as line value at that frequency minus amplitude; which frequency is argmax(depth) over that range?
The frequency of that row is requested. 228.0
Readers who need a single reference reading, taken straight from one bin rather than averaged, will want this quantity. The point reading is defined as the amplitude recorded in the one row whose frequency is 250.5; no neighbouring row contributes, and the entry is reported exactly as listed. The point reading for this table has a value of 3.912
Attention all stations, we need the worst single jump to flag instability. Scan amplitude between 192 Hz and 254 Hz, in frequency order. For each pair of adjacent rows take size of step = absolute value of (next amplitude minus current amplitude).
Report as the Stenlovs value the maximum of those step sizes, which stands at 0.46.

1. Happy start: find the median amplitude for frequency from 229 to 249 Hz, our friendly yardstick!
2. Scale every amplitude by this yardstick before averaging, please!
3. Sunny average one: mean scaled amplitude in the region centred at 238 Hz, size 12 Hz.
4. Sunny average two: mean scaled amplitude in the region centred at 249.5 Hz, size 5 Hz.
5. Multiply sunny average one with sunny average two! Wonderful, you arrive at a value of 1.00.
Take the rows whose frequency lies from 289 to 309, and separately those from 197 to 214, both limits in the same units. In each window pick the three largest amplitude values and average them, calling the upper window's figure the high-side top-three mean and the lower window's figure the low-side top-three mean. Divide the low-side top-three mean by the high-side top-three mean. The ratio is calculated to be 1.20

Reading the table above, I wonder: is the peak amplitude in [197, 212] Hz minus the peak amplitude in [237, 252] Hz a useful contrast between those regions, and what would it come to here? 0.65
